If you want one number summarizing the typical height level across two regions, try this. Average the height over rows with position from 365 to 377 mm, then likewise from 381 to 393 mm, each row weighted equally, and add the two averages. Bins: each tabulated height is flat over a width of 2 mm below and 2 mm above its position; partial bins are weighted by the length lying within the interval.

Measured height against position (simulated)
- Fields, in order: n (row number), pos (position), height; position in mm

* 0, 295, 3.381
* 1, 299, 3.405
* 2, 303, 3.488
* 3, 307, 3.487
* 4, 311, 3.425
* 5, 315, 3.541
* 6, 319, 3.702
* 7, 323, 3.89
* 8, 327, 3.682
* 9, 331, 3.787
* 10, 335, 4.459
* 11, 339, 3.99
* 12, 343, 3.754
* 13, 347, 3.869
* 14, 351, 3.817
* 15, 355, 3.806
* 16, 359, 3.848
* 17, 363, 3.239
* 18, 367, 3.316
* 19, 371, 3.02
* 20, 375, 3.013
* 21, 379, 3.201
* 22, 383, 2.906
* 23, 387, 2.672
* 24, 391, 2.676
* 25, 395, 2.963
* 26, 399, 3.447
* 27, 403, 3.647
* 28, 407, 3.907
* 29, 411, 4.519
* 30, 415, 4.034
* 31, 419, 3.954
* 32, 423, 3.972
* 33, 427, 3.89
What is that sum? 5.87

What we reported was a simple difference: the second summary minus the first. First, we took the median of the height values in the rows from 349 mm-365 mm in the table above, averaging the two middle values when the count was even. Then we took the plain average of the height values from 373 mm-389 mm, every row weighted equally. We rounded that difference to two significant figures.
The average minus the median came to -0.86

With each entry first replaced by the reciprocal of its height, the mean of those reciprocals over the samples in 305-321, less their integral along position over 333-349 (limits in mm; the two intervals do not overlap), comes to -3.7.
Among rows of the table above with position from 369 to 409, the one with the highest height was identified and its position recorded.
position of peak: 407 mm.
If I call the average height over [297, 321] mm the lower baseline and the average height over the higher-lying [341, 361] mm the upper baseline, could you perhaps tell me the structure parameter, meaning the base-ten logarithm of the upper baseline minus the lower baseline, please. -0.51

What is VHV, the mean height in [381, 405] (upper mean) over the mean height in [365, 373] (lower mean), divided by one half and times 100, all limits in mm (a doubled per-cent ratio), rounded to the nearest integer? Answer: 193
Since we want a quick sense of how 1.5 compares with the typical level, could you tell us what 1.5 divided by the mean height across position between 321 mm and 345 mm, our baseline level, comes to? 0.38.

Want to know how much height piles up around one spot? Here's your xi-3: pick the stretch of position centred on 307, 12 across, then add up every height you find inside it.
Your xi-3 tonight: 10.4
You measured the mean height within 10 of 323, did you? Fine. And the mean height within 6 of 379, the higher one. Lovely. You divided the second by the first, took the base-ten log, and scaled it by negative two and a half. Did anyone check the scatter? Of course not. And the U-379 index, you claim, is 0.22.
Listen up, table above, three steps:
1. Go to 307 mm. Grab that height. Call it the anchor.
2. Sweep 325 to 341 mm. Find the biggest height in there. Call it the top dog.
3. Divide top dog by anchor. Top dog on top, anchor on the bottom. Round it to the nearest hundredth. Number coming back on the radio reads 1.28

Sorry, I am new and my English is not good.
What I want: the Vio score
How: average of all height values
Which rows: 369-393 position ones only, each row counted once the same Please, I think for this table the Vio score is 2.9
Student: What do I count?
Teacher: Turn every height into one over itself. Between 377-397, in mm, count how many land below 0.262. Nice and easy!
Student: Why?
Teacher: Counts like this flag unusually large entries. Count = 0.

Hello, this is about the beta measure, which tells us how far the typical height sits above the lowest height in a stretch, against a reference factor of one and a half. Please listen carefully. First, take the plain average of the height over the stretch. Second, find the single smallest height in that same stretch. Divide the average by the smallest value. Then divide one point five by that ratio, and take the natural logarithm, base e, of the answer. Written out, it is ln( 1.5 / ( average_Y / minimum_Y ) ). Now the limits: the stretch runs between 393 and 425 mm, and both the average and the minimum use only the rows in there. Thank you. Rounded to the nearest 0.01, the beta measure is 0.16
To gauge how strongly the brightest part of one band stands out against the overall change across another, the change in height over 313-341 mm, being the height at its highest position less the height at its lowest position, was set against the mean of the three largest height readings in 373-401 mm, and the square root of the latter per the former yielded 2.7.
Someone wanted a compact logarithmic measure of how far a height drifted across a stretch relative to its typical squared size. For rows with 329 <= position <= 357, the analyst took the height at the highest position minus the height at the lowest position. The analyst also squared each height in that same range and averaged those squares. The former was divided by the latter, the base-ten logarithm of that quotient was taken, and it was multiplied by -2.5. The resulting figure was 7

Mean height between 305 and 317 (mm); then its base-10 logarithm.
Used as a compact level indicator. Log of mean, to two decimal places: 0.54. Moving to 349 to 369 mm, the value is 0.56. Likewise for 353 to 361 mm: 0.58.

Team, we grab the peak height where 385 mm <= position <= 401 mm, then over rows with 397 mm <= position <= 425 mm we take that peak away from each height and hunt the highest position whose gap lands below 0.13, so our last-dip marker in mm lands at 399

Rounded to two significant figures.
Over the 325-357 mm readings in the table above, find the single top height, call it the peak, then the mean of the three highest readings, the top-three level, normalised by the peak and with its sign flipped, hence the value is -0.92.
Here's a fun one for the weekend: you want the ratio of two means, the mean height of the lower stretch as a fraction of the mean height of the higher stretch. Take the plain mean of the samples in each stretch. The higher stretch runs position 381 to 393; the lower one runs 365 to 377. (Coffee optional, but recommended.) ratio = 1.13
